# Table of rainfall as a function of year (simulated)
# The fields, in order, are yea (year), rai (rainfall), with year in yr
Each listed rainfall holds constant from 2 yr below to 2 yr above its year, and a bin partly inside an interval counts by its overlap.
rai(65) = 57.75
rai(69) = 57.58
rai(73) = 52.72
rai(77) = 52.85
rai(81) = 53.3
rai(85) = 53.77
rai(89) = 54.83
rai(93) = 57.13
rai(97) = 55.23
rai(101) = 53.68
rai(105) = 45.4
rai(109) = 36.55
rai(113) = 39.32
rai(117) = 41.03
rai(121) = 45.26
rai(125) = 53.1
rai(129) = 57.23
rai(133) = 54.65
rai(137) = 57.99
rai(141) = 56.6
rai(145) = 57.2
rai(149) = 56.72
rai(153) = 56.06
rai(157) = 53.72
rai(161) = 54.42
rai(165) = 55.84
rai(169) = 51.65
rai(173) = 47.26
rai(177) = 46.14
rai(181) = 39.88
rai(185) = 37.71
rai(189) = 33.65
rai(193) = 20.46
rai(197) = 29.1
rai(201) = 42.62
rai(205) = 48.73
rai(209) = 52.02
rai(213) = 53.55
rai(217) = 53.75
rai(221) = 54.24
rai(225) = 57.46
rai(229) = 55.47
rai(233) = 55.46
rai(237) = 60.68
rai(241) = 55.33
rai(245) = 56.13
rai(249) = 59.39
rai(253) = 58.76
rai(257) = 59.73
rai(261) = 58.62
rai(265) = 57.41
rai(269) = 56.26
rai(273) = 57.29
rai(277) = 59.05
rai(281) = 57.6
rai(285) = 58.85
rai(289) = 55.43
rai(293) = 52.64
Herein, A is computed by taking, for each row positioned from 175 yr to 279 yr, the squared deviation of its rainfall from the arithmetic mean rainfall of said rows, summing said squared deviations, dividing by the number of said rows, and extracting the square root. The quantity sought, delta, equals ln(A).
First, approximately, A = 10.4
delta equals 2.34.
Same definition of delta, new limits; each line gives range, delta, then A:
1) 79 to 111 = 1.86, 6.4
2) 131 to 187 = 1.85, 6.3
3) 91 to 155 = 1.96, 7.1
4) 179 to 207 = 2.15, 8.6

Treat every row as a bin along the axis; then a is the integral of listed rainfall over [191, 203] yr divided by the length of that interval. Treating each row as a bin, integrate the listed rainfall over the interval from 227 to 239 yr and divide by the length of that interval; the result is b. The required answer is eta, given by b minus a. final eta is 26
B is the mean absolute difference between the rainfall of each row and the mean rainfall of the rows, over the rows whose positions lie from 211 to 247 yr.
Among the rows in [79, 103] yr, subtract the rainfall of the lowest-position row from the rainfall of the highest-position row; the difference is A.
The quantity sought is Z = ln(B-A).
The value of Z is 0.1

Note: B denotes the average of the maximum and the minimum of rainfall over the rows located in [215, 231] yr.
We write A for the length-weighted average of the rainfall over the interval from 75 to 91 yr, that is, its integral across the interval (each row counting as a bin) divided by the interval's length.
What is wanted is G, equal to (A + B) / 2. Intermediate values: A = 54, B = 56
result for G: 54.6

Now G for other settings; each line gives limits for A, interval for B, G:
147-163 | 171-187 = 48.9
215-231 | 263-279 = 56.4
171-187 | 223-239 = 50.4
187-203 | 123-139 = 43.5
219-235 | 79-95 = 55.4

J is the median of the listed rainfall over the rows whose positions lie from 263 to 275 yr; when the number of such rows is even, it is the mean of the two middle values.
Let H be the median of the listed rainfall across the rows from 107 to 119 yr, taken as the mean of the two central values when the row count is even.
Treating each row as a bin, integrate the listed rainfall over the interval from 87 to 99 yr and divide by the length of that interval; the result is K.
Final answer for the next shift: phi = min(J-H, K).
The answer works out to 18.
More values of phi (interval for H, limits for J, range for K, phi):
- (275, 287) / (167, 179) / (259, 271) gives -12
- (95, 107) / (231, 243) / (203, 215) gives 2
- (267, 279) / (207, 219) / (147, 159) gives -4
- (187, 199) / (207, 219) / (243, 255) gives 24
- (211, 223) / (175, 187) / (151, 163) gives -14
